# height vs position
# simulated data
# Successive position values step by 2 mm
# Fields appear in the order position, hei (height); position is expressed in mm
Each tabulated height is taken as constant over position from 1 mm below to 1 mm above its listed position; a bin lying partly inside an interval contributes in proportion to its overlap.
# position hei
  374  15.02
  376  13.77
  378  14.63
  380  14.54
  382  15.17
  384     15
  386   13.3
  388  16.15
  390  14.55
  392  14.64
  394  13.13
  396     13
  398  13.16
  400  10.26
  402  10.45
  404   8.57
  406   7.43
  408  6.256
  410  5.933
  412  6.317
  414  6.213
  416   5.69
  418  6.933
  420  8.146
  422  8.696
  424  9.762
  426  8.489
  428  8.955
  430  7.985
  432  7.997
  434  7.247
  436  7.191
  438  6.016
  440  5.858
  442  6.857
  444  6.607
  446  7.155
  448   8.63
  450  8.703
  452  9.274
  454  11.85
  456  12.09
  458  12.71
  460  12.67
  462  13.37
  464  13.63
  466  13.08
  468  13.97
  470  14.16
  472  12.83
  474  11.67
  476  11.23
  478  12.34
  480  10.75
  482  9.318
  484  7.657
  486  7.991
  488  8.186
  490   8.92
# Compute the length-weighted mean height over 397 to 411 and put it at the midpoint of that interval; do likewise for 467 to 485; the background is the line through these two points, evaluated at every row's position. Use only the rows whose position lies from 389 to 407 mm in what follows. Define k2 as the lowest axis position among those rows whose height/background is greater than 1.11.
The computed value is 390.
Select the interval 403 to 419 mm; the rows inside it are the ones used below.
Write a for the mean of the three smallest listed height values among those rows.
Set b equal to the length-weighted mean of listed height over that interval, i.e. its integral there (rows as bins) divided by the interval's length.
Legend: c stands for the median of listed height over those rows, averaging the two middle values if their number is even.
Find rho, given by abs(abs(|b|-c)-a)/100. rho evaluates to 0.056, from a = 5.9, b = 6.7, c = 6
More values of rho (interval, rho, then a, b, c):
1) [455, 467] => 0.125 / 12.5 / 12.9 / 13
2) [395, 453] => 0.058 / 5.8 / 8.1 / 8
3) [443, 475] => 0.065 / 7.5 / 11.4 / 12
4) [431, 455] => 0.056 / 6.2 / 7.8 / 7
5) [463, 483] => 0.101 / 10.4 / 12.3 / 13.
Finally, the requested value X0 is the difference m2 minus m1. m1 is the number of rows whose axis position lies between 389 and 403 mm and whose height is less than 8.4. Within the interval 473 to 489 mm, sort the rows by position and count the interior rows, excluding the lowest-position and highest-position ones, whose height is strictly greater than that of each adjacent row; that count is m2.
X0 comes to 1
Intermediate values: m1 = 0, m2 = 1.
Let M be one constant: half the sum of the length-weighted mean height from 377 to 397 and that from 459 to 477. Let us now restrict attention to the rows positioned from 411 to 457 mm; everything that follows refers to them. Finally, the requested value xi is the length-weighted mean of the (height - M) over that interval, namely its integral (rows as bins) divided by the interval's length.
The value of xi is -5.7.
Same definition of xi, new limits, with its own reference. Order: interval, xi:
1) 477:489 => -4.3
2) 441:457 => -4.8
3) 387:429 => -4.0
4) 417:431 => -5.3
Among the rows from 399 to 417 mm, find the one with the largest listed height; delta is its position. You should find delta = 402 mm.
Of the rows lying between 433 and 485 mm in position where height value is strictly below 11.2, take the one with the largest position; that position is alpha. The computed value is 484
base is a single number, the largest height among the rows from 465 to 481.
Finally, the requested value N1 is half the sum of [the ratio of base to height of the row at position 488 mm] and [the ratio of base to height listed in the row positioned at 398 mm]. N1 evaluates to 1.40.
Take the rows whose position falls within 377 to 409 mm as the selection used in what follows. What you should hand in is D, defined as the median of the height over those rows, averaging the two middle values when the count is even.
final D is 13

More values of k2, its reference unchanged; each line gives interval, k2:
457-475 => 458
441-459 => 456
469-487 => 470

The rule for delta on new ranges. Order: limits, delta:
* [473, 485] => 478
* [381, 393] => 388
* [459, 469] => 468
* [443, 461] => 458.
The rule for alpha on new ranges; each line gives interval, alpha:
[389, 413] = 412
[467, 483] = 482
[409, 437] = 436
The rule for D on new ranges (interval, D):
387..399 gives 14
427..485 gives 9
